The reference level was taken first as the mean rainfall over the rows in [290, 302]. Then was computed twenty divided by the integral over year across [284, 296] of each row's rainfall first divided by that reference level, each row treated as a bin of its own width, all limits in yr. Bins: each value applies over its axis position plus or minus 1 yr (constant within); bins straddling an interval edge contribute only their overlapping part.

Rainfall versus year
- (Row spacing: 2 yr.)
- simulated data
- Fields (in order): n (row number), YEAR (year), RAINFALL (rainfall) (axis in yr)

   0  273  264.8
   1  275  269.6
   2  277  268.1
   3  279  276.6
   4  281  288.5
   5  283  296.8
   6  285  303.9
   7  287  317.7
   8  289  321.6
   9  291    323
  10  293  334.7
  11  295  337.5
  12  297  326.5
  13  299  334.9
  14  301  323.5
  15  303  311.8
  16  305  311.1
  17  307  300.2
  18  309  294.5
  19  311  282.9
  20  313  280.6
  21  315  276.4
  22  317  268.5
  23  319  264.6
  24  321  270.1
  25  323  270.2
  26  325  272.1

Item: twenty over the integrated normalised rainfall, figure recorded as 1.70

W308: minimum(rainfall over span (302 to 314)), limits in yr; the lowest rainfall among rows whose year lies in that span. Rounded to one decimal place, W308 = 280.6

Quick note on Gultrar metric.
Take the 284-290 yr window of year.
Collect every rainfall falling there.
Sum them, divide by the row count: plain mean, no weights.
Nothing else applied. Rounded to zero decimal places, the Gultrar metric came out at 314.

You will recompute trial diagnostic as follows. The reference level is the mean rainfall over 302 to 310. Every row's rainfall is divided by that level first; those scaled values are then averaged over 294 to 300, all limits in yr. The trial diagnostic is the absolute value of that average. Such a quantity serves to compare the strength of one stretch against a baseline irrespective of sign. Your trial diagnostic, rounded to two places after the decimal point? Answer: 1.09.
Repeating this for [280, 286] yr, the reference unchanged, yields 0.97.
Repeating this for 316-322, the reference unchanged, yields 0.88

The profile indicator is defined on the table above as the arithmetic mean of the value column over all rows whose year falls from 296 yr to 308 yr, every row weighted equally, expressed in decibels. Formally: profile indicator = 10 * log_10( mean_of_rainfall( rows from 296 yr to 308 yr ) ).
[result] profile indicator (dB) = 25.0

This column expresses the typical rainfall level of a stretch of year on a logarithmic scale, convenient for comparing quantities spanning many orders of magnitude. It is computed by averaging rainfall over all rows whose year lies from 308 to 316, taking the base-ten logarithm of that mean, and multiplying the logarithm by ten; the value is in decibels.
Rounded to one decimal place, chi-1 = 24.5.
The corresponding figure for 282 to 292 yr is 24.9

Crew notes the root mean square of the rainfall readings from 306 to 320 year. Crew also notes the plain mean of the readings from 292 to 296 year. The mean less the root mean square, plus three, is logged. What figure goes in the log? 58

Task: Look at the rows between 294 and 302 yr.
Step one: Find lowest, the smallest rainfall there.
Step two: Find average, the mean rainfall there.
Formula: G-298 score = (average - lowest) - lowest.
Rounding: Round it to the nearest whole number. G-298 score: -316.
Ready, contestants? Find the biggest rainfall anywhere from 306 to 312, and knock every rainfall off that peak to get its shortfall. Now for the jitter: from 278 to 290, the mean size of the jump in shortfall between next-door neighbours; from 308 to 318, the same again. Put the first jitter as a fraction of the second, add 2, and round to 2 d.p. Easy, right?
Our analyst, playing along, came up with 3.38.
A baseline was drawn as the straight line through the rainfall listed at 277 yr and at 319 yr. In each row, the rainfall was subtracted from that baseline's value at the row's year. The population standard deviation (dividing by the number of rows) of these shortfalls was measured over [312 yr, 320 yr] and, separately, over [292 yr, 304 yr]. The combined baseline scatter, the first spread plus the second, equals 14.7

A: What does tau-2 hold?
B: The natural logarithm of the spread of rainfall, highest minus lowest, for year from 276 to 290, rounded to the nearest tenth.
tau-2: 4.0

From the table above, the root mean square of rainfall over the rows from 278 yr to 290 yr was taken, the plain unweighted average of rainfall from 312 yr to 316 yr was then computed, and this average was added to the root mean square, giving 580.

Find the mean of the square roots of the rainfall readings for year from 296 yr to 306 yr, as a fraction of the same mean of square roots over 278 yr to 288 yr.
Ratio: 1.04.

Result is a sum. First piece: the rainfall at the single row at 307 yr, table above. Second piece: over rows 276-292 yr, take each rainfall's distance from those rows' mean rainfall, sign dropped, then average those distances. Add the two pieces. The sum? 317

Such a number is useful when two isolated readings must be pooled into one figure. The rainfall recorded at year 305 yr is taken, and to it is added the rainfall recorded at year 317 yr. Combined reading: 580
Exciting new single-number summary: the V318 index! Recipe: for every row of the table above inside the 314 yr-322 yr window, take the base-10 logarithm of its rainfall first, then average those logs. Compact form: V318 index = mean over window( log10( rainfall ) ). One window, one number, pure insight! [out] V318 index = 2.43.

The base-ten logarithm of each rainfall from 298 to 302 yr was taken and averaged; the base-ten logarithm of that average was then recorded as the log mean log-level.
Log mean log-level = 0.401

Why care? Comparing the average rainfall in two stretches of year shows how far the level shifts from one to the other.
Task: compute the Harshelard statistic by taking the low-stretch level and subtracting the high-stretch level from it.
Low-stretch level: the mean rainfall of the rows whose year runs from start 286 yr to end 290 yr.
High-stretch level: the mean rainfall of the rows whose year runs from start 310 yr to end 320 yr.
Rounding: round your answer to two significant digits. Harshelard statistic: 45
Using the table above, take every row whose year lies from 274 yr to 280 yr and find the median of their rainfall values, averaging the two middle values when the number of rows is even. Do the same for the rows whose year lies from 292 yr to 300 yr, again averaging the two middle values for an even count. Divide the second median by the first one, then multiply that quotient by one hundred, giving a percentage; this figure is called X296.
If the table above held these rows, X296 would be 124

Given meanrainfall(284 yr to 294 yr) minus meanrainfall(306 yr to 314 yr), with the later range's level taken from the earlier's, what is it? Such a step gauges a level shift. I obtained 31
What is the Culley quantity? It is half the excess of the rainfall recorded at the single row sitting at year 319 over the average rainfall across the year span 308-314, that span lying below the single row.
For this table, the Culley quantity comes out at -11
